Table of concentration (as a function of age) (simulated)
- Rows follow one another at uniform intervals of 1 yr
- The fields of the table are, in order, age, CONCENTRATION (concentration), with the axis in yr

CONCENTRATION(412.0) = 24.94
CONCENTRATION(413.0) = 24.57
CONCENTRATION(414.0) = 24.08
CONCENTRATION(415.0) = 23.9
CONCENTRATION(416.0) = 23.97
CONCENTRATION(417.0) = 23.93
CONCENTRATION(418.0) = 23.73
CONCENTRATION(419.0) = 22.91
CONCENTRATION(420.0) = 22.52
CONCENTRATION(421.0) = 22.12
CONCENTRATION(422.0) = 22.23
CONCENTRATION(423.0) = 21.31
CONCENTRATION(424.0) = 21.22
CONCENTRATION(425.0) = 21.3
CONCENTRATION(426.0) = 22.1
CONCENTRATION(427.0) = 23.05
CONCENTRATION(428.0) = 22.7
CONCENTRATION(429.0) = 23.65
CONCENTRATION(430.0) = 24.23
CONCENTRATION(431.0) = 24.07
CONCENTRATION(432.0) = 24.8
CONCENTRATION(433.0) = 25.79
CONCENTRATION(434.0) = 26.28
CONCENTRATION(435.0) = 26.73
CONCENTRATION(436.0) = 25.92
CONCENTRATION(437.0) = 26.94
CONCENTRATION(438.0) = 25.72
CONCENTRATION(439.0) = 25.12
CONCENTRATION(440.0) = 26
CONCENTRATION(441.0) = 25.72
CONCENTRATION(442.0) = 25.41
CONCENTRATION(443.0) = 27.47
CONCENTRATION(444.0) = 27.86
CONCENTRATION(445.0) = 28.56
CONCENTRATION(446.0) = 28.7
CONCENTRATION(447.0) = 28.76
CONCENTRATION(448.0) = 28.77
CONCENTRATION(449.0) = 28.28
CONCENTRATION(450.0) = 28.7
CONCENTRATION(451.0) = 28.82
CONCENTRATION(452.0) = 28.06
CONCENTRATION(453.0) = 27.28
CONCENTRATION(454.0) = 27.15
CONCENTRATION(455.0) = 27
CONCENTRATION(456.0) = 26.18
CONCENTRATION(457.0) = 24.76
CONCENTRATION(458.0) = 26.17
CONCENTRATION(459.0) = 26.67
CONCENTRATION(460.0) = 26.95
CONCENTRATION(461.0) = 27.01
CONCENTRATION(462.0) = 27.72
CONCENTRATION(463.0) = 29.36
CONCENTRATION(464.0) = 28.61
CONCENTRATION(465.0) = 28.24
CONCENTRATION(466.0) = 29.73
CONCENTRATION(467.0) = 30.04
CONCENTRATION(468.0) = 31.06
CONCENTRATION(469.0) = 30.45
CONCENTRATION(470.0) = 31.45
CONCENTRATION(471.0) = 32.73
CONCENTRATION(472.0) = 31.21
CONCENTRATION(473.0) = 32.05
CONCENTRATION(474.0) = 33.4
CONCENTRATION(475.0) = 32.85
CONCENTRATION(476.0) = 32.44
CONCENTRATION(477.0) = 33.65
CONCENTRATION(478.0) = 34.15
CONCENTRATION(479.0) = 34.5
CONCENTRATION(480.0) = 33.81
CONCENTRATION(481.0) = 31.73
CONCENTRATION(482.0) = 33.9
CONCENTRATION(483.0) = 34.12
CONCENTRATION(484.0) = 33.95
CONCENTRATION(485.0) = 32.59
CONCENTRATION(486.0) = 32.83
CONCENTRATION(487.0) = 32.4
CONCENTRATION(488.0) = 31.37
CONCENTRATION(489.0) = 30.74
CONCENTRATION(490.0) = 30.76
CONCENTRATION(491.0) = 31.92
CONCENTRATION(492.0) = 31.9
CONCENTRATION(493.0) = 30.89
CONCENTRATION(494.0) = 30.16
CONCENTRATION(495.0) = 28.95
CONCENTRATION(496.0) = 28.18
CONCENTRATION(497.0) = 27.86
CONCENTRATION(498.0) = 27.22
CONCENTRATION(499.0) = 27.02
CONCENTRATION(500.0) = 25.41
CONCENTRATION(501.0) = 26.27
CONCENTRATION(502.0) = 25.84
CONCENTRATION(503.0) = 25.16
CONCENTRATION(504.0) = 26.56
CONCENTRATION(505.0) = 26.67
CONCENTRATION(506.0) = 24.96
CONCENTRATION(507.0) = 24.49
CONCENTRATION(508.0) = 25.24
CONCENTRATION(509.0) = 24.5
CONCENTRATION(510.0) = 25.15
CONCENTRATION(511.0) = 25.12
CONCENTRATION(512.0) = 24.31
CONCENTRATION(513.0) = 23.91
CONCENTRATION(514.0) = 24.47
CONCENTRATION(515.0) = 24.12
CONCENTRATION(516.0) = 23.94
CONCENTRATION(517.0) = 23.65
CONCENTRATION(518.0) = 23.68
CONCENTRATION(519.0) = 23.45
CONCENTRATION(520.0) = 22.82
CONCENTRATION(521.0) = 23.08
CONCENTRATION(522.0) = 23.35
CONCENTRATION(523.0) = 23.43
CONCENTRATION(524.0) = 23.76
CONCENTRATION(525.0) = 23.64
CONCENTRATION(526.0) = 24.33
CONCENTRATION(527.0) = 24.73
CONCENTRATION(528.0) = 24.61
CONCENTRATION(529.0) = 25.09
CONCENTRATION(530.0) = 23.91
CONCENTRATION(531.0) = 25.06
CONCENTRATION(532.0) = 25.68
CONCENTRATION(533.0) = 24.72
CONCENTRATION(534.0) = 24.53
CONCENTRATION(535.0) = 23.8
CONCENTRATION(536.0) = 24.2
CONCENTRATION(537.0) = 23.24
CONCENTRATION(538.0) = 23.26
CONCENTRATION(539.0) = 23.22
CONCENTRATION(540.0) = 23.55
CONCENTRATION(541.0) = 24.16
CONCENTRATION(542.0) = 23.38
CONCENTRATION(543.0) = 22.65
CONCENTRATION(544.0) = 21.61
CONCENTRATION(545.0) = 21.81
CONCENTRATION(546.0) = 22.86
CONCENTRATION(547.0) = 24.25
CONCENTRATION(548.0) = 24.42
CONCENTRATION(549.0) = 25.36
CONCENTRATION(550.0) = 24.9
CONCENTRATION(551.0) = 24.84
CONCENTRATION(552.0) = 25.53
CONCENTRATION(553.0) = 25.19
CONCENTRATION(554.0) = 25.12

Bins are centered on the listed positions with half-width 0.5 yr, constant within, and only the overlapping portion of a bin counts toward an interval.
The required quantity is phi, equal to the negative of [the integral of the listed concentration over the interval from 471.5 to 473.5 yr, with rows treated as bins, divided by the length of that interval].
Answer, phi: -31.6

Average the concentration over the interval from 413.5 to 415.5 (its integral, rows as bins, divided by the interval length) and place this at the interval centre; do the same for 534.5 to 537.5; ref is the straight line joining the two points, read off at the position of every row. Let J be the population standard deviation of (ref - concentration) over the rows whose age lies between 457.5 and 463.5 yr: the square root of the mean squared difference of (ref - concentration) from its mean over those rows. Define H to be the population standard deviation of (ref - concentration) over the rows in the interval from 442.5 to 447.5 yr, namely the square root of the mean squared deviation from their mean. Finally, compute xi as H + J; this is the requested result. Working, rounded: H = 0.52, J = 1.03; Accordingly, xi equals 1.5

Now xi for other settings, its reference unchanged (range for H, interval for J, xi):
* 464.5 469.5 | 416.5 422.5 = 1.6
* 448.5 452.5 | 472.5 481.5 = 1.2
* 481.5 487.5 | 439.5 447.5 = 2.0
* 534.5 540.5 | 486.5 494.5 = 1.1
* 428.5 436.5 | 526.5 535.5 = 1.6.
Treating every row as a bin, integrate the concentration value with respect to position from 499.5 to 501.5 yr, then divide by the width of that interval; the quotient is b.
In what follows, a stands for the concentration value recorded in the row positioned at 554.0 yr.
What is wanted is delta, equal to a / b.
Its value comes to 0.97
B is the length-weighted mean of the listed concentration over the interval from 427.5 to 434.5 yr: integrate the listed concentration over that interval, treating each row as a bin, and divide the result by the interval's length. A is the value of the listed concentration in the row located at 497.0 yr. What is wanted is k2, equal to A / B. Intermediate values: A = 27.86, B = 25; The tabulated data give 1.14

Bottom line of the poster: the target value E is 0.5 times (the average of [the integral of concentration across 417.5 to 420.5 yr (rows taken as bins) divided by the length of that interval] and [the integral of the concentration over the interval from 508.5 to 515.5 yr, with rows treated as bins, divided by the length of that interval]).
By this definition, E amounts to 11.9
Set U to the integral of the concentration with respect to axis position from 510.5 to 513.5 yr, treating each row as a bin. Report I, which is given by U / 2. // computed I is 37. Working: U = 73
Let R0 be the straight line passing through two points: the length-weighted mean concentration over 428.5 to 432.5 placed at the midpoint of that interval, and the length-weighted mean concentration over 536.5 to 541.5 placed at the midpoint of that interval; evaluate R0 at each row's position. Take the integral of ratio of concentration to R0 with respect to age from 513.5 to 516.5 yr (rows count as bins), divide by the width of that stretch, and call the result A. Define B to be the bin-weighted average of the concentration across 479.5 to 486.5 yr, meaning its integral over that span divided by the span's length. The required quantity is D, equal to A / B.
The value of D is 0.0307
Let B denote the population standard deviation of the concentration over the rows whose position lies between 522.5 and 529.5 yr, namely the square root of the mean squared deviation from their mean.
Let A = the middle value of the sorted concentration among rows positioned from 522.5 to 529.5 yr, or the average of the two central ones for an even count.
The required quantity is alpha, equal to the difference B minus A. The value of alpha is -23.8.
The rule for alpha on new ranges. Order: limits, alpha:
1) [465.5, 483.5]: -31.1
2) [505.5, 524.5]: -23.2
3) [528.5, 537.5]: -23.8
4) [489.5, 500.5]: -26.9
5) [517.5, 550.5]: -22.8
